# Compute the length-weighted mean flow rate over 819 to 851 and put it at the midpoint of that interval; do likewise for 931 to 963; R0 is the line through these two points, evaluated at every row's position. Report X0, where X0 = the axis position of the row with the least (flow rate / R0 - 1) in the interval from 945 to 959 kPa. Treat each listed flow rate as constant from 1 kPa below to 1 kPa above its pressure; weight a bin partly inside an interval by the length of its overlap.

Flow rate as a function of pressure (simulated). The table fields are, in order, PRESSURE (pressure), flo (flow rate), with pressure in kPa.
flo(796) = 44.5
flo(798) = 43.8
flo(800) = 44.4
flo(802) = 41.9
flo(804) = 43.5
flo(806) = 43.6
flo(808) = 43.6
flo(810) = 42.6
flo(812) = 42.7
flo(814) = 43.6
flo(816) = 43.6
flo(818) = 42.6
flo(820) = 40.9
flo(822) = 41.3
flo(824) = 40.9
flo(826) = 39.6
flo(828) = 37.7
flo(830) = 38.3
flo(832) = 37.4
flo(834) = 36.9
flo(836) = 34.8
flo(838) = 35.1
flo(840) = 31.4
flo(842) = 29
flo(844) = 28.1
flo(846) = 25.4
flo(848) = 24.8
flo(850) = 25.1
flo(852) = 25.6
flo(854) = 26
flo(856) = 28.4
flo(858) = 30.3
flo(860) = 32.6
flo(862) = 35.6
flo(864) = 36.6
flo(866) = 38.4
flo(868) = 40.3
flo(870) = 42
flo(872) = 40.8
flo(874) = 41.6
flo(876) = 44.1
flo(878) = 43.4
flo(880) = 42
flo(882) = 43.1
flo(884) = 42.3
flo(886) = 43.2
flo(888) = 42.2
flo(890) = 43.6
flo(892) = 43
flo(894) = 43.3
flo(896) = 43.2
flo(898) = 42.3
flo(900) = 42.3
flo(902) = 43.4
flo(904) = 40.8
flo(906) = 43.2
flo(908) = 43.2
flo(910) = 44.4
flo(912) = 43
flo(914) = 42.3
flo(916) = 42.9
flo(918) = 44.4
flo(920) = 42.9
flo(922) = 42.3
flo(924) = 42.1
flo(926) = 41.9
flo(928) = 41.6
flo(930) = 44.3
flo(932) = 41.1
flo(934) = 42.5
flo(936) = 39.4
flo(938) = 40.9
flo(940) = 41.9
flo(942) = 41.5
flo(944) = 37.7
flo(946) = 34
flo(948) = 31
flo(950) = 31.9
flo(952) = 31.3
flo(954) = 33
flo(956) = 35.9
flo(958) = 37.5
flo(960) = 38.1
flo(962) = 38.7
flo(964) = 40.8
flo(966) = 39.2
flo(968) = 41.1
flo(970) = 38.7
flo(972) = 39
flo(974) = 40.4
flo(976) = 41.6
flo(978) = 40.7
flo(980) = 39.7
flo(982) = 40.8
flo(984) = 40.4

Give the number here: 948 kPa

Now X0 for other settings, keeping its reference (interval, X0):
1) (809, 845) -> 844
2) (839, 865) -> 848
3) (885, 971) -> 948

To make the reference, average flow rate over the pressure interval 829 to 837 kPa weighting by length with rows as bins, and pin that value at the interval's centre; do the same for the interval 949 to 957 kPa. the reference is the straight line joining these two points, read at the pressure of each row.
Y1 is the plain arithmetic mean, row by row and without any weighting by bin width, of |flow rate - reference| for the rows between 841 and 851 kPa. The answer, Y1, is 10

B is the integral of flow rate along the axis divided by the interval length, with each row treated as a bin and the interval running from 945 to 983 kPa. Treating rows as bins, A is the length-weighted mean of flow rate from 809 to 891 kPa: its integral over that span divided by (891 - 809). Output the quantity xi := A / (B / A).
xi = 37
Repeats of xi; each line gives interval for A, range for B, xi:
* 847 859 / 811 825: 17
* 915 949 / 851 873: 48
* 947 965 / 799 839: 31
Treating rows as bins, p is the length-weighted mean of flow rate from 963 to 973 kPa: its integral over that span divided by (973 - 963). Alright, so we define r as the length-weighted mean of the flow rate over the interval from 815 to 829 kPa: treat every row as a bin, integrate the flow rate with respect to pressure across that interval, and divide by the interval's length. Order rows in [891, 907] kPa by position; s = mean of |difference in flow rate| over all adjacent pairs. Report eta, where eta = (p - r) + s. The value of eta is 0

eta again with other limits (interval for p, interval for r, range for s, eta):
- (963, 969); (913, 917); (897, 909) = -1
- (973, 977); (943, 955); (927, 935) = 10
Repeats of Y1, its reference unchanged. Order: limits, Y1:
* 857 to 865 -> 3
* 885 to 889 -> 8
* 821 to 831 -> 2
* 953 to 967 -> 5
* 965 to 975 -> 7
